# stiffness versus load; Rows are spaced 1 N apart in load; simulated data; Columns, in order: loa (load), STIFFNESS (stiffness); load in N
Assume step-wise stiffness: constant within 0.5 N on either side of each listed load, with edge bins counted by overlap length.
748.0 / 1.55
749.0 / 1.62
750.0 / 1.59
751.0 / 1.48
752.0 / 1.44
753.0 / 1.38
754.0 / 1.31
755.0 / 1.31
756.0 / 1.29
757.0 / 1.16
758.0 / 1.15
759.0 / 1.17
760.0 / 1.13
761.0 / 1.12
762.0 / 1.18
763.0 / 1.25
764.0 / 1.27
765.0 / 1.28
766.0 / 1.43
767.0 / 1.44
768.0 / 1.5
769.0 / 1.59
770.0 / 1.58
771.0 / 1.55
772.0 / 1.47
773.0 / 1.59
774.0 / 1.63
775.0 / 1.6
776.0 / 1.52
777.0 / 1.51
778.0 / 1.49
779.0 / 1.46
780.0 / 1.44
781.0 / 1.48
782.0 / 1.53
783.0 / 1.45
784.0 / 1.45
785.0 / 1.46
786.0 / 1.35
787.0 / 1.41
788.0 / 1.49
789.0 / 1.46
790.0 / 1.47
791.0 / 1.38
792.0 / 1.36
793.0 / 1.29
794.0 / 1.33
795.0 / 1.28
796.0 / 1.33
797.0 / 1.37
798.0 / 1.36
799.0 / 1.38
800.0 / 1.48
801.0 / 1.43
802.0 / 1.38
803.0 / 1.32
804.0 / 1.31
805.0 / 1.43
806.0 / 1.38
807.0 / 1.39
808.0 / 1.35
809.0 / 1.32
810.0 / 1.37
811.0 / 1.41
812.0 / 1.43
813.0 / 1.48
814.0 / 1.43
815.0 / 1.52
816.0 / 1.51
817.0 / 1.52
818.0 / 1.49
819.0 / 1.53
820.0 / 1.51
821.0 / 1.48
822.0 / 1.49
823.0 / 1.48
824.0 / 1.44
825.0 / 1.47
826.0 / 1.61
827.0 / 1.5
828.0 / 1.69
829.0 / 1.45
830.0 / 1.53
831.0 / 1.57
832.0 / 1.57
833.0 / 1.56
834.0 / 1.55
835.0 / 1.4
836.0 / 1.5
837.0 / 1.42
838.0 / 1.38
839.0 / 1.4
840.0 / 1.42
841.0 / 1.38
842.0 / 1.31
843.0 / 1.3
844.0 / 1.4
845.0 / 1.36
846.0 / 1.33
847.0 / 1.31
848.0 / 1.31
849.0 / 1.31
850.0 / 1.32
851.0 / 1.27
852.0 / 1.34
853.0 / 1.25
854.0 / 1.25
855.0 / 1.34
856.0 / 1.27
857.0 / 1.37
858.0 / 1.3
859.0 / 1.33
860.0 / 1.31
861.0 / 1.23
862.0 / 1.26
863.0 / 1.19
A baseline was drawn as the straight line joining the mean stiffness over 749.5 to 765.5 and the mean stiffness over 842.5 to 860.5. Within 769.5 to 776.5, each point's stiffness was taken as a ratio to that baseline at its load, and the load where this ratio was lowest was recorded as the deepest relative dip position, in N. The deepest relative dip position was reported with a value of 772.0 N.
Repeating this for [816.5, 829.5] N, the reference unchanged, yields 824.0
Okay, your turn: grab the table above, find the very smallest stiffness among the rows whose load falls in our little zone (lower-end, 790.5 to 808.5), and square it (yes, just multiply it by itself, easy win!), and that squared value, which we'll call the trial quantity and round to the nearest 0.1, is 1.6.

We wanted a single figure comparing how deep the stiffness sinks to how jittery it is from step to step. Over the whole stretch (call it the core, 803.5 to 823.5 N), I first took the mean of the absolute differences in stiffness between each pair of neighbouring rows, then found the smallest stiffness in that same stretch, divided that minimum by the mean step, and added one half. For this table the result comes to 36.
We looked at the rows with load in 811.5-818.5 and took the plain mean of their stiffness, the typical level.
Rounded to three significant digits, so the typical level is 1.48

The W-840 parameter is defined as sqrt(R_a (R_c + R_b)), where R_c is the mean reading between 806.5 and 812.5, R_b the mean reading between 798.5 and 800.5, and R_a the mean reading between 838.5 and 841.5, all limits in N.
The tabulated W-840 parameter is 1.98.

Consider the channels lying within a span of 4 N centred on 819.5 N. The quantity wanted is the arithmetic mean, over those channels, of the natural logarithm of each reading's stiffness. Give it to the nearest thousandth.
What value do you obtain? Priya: 0.407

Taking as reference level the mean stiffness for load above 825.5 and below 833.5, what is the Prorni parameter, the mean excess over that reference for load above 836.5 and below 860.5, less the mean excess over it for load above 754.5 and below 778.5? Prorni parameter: -0.05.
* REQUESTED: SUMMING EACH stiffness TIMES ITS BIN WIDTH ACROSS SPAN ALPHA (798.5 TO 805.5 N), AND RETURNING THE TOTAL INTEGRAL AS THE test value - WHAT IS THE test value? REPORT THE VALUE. 10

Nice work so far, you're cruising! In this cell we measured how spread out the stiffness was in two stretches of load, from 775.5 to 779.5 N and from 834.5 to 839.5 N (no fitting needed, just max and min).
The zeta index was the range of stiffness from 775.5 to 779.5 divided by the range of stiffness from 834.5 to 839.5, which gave 0.50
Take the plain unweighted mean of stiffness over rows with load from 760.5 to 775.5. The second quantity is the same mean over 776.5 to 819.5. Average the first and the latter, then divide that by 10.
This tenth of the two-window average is 0.143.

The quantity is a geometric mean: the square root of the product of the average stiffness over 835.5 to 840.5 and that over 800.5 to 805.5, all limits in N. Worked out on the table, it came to 1.40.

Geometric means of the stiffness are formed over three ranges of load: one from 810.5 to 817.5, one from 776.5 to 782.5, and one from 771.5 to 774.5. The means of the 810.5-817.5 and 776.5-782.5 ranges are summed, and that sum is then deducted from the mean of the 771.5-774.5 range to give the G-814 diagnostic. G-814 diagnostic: -1.39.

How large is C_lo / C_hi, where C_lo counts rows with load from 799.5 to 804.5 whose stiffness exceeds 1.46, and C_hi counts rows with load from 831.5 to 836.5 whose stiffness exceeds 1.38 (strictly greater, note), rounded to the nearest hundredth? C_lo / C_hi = 0.20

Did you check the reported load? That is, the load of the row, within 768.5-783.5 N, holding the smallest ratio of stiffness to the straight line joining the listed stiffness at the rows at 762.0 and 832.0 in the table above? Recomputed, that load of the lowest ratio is 783.0 N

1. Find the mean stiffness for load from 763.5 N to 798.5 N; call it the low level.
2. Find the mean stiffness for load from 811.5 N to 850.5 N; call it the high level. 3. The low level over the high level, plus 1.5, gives 2.50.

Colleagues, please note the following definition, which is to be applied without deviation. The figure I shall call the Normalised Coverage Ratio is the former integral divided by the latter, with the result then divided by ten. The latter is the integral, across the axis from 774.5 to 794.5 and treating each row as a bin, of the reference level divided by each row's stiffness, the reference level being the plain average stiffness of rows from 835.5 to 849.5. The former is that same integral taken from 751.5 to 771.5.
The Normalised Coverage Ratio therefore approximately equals 0.110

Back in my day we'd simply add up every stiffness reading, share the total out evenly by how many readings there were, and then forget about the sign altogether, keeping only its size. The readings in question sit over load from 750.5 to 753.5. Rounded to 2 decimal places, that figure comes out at 1.43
